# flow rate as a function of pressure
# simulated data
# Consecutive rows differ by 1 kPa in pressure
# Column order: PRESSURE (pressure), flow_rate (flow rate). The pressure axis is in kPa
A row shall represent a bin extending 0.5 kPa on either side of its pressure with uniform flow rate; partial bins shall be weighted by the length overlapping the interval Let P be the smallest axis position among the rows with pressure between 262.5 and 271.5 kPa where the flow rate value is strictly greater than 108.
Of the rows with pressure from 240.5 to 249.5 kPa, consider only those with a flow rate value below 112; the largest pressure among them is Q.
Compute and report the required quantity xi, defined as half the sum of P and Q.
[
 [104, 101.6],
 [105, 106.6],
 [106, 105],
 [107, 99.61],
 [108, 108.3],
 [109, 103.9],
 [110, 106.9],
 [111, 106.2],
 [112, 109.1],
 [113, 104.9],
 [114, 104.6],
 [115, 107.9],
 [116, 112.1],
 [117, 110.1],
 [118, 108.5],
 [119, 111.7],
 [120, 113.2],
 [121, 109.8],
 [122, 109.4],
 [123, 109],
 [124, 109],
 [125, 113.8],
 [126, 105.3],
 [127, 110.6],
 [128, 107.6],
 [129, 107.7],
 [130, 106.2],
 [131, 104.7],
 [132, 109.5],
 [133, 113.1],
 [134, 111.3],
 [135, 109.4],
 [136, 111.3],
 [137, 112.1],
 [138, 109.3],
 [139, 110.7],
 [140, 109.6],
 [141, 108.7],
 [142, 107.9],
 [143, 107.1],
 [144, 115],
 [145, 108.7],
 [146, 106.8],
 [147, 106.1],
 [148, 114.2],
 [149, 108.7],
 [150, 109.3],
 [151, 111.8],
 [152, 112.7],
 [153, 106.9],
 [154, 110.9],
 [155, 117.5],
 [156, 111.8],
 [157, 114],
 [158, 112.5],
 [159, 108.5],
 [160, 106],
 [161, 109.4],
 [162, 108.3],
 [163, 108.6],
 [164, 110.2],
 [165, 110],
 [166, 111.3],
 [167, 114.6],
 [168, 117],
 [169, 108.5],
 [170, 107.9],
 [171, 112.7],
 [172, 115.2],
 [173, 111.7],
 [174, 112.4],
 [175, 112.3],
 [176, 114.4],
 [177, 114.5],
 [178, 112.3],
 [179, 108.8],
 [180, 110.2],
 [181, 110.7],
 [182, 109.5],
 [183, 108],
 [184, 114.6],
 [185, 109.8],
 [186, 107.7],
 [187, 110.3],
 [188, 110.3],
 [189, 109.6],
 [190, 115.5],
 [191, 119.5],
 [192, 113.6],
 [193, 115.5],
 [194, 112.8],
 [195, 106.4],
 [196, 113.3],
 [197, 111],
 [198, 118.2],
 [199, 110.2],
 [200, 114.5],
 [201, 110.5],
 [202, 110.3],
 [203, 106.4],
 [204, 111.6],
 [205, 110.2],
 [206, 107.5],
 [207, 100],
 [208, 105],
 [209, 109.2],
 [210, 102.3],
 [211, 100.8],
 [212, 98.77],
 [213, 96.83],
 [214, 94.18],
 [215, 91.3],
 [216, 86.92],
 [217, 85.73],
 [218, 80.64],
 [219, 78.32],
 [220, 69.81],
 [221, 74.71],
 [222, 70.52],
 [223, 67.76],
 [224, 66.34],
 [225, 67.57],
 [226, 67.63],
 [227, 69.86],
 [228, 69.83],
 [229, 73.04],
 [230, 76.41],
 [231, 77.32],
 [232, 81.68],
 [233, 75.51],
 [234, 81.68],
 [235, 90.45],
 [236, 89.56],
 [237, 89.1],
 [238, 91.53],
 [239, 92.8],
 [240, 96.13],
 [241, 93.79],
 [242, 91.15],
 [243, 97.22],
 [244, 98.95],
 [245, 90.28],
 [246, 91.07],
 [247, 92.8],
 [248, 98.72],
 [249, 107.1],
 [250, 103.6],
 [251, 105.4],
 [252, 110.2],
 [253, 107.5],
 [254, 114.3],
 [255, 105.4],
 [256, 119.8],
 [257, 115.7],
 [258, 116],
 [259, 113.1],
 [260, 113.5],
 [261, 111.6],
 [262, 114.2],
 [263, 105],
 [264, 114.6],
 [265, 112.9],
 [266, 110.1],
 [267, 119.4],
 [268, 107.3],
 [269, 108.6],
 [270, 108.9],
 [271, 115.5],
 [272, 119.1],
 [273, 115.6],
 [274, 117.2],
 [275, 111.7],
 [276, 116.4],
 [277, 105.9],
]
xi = 256.5 kPa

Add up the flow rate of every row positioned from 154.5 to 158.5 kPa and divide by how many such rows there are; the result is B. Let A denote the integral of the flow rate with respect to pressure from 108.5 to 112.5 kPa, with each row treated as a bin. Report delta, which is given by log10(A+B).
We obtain 2.73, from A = 426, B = 114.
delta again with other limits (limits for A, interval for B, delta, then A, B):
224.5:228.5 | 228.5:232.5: 2.55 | 275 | 77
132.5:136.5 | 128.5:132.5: 2.74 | 445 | 107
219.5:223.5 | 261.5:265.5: 2.60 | 283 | 112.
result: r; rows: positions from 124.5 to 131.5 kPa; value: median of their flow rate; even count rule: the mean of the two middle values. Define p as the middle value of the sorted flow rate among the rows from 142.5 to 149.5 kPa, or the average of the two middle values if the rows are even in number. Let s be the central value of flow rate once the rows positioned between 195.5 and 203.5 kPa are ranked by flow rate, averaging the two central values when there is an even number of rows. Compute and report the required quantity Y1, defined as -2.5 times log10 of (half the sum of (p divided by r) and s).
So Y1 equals -4.37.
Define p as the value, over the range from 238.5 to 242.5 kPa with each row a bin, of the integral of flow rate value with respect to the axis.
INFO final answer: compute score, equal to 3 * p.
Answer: 1122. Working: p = 374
